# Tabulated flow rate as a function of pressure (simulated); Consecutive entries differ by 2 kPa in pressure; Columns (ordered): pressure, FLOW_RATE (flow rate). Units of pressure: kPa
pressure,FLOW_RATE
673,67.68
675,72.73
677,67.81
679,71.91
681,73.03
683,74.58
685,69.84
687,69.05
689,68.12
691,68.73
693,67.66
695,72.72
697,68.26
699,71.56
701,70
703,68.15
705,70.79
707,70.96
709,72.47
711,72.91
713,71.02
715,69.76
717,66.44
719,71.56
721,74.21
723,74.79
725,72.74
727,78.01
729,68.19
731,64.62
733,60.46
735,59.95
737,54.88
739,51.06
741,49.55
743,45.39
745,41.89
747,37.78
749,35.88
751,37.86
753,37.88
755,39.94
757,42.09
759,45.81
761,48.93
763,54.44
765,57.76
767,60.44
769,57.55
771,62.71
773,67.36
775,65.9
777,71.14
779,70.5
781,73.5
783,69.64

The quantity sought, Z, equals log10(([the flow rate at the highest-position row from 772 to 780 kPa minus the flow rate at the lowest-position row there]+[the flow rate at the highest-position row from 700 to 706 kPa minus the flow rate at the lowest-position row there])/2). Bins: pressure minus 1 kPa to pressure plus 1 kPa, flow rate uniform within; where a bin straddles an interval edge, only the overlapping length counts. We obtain 0.3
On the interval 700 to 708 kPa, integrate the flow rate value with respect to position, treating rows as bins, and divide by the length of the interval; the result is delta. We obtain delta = 70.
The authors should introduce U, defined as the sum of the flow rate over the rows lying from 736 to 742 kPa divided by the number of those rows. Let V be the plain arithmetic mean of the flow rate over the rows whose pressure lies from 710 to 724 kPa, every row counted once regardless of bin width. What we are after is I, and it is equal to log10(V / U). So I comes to 0.14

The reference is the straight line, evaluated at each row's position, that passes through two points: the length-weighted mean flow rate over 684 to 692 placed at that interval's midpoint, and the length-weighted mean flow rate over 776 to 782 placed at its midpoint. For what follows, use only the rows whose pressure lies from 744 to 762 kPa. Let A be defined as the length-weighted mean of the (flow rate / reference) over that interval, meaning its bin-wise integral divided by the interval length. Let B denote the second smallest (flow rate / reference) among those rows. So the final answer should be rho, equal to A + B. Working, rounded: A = 0.58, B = 0.5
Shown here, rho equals 1.11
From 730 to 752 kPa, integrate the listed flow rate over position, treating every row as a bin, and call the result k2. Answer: 1079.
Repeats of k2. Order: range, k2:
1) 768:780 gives 790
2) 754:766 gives 578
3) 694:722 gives 1982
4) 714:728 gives 1015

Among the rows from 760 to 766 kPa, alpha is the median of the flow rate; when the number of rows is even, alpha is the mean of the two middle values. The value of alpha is 54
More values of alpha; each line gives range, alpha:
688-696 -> 68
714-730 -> 72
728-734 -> 65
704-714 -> 71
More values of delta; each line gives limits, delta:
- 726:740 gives 62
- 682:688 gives 71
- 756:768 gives 52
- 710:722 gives 71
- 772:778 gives 68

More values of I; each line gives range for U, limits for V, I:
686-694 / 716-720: 0.00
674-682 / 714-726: 0.00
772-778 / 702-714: 0.02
